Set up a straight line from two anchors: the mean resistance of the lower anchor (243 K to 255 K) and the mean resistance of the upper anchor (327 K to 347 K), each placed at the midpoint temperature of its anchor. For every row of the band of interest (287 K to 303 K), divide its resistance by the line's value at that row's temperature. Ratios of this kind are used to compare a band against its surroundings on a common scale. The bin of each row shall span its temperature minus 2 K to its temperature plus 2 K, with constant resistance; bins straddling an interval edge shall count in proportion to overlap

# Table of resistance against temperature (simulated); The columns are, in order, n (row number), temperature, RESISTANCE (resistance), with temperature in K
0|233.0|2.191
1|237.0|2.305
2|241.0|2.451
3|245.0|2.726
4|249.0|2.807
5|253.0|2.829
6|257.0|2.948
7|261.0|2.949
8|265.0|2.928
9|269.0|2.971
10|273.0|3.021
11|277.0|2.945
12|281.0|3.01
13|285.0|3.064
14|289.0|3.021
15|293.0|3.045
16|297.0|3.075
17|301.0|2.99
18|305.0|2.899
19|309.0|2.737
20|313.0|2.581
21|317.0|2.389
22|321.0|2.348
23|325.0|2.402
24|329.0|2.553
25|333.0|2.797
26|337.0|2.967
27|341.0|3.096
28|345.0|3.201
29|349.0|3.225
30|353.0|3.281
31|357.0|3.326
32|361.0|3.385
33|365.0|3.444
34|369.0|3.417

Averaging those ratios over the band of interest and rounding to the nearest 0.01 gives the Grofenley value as 1.06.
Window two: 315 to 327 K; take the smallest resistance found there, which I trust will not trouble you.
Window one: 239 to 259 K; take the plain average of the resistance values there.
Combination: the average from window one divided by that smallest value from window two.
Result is 1.2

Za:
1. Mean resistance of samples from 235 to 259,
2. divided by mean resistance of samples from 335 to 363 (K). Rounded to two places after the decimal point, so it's 0.83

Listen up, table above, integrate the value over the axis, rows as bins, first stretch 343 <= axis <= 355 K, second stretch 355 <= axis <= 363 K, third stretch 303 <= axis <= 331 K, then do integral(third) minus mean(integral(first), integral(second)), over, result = 39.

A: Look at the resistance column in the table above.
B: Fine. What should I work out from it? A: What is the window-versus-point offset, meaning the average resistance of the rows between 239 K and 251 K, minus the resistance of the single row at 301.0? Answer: -0.3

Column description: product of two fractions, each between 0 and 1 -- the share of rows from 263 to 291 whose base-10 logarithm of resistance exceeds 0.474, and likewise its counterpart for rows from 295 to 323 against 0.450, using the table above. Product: 0.2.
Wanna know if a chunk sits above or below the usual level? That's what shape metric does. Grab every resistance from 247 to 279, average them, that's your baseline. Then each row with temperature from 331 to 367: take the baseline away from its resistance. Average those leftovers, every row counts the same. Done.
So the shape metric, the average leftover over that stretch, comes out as 0.27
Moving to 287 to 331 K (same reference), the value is -0.19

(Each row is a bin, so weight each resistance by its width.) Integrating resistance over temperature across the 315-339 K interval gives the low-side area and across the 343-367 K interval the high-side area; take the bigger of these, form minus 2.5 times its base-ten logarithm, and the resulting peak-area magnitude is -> -4.8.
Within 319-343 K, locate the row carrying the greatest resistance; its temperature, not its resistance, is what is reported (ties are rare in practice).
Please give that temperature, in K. 341.0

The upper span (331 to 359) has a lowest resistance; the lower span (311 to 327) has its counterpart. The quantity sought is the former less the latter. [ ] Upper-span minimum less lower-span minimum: 0.4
